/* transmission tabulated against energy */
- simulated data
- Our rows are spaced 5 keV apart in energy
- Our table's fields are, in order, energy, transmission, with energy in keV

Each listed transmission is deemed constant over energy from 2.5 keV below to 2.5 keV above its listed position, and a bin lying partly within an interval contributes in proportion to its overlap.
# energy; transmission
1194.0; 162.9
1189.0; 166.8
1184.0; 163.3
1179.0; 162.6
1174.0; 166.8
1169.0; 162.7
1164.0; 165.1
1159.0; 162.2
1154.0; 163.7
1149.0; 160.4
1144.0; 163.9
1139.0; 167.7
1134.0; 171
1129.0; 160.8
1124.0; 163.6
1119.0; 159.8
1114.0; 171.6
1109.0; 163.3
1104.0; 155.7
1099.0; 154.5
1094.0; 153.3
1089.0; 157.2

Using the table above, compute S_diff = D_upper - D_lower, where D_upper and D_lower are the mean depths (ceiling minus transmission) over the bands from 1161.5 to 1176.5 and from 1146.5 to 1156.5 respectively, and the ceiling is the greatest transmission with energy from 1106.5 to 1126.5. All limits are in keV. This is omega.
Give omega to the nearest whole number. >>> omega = -3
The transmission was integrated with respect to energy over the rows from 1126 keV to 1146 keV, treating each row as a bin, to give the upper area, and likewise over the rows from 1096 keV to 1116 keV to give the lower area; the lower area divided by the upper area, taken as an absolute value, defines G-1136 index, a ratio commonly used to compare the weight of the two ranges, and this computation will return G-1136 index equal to 0.97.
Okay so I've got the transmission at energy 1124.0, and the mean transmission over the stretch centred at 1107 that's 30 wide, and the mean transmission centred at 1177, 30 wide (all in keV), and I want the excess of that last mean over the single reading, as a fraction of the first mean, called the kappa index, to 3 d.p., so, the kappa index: 0.006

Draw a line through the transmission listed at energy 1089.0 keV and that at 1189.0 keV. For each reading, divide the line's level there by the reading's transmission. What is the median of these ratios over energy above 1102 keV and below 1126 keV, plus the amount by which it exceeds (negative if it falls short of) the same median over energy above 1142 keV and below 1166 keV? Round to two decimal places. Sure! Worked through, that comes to 0.96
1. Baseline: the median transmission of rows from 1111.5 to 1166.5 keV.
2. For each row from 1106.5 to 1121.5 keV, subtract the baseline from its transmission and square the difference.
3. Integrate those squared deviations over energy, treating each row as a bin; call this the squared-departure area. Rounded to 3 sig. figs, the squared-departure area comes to 389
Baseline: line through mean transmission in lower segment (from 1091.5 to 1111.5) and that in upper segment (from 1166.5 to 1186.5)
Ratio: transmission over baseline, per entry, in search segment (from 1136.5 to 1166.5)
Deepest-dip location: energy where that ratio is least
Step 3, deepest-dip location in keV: 1149.0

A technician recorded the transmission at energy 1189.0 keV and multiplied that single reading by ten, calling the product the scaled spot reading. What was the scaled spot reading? 1668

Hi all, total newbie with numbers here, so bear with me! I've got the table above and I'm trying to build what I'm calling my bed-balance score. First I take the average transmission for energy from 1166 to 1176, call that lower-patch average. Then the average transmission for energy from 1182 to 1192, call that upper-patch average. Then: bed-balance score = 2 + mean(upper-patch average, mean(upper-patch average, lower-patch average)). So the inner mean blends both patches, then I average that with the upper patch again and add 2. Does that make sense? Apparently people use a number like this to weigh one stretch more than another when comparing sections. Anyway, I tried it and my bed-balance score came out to 167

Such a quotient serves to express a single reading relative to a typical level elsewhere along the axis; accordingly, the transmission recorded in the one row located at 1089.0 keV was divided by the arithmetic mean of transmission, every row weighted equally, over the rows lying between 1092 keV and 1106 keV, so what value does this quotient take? 1.02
